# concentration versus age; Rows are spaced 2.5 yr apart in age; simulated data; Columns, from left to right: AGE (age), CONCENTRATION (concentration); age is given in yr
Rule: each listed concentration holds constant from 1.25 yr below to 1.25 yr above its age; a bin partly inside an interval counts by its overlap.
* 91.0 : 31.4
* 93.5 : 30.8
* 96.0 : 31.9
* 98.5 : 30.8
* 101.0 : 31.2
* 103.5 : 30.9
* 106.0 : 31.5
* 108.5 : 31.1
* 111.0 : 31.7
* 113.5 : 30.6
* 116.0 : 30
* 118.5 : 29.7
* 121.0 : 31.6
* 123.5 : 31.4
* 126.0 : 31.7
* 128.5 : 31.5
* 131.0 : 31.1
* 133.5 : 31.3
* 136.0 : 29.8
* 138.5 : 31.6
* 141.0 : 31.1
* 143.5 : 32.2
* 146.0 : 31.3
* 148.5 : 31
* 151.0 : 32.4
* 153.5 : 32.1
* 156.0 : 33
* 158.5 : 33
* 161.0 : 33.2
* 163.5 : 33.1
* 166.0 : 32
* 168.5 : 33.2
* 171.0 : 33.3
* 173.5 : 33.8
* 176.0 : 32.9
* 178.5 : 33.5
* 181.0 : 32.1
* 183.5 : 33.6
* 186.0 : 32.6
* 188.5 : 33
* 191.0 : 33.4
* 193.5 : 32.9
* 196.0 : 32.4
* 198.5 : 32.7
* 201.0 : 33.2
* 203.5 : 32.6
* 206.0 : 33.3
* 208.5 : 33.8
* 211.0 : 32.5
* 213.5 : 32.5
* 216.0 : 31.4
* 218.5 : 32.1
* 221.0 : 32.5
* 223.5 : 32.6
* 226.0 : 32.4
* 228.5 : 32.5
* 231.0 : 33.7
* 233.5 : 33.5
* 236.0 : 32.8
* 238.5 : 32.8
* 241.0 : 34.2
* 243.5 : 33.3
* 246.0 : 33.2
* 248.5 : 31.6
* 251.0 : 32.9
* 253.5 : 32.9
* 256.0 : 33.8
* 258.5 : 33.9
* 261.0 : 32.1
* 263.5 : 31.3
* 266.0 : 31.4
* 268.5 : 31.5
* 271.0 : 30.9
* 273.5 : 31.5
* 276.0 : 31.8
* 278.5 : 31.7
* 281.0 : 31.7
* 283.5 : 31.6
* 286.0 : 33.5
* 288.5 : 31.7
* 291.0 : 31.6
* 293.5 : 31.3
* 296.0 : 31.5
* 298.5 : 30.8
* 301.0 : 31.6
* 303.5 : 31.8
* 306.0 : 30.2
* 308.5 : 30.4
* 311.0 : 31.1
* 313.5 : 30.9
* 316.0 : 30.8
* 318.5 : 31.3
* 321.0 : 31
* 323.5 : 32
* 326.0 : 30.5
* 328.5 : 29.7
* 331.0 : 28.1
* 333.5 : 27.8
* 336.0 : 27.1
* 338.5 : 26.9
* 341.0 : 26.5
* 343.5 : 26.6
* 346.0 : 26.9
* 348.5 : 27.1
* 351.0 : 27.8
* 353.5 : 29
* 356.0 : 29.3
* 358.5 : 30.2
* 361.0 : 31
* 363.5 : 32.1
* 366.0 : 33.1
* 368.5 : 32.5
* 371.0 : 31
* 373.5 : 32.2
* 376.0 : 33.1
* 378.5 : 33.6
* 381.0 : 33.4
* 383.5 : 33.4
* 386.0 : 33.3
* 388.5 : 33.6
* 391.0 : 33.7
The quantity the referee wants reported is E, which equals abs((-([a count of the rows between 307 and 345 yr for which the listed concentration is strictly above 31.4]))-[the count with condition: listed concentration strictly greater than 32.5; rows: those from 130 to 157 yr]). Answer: 2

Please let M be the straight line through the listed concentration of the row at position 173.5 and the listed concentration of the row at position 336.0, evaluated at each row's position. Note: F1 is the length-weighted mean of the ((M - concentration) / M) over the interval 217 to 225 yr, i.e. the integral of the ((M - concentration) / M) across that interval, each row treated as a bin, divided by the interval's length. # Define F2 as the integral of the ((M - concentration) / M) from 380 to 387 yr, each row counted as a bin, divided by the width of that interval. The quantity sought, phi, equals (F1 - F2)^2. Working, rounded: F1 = -0.017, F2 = -0.33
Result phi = 0.096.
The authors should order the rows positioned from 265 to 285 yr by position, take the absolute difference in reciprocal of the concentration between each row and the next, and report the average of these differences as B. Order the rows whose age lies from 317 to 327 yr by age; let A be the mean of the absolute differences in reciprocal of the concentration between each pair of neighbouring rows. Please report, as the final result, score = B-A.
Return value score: -0.0007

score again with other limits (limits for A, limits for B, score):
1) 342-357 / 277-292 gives 0.0000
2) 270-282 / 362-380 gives 0.0007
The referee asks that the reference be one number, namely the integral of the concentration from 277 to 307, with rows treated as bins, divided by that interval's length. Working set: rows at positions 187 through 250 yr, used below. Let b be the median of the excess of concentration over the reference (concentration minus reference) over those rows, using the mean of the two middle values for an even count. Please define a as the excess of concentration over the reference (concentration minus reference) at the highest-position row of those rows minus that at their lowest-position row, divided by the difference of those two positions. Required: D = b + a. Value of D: 1.2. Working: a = -0.02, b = 1.2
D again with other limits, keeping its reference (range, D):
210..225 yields 0.9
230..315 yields 0.1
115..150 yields -0.3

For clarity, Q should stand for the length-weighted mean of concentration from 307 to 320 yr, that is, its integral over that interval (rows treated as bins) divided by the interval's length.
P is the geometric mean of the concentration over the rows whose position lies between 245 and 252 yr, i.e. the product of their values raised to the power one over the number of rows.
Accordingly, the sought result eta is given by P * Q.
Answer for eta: 1006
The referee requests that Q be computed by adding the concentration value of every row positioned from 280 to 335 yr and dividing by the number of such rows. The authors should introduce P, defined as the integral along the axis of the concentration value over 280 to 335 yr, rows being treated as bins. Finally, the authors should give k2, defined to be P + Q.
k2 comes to 1732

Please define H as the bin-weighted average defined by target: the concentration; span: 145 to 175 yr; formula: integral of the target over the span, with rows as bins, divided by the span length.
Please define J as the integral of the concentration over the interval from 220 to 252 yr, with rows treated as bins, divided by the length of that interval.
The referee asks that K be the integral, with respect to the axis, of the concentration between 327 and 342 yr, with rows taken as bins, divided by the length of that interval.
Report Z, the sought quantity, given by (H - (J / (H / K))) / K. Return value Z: 0.17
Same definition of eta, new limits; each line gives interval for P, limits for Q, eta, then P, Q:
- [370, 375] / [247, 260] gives 1043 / 31.6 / 33.0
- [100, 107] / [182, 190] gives 1031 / 31.2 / 33.0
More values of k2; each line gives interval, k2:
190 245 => 1841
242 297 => 1800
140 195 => 1830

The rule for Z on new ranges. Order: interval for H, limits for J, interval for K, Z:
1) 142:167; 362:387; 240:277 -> -0.02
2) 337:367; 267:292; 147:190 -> -0.22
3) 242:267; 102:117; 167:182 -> 0.04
